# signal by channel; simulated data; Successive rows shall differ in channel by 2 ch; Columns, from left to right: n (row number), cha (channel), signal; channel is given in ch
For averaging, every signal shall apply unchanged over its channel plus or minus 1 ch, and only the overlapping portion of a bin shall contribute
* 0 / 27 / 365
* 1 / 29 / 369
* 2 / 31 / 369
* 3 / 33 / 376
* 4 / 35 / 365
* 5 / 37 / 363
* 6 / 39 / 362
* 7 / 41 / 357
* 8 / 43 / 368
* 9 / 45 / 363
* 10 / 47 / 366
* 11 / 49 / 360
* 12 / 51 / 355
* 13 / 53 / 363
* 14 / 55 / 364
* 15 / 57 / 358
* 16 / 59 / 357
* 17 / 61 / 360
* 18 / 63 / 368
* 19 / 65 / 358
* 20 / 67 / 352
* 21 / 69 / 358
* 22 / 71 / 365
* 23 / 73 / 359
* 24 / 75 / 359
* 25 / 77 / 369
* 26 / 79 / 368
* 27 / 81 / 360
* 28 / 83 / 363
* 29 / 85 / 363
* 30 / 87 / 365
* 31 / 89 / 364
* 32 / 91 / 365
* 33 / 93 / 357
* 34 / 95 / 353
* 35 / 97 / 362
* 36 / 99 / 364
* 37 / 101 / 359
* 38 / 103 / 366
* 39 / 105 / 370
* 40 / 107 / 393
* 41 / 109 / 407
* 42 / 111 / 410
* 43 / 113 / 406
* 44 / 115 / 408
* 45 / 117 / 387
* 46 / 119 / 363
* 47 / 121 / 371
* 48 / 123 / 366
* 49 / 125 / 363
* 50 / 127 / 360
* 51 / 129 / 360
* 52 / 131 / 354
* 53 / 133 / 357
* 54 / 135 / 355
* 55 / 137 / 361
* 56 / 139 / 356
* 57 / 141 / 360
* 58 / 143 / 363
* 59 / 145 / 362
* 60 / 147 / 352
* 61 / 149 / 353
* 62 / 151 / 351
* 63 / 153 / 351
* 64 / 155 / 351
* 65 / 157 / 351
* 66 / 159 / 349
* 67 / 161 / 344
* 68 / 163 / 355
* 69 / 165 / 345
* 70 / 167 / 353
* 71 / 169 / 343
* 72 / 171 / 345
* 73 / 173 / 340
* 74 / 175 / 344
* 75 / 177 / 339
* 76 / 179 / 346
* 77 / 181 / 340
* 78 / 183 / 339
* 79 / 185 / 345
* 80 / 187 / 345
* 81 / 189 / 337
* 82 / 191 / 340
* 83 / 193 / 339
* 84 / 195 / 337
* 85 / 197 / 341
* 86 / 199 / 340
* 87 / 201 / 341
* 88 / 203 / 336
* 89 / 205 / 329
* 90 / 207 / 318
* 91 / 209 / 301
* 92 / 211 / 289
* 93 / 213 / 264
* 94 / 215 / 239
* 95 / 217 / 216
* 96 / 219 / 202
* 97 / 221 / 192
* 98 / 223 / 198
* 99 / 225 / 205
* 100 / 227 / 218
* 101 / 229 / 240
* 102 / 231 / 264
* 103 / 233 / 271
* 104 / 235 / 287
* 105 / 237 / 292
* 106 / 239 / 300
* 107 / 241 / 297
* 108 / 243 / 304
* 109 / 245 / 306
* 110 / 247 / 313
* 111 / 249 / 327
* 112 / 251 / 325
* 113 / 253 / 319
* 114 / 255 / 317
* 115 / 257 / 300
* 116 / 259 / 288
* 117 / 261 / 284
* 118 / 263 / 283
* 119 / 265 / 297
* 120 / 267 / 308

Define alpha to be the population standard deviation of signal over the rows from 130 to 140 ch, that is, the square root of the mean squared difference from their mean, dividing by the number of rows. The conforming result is 2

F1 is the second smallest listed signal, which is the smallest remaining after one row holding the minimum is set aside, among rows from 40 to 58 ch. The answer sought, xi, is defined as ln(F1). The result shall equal 5.88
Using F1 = 357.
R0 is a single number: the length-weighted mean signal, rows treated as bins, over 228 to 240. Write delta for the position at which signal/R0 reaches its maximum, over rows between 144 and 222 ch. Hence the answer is 145 ch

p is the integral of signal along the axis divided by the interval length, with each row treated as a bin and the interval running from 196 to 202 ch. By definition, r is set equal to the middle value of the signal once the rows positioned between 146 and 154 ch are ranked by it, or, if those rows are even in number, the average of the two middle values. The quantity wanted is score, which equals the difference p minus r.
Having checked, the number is -11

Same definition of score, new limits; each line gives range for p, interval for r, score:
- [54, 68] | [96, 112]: -8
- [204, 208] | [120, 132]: -38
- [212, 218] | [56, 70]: -118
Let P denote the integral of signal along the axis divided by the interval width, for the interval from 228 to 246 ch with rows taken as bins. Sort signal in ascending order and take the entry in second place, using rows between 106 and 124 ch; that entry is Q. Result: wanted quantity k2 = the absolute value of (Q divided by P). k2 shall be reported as 1.29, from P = 285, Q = 366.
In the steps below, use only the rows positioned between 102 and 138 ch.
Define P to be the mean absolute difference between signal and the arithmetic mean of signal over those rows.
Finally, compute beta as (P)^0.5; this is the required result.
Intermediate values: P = 18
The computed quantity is 4.2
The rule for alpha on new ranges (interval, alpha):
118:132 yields 5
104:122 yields 18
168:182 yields 3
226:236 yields 24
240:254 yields 10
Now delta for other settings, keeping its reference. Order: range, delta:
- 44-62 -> 47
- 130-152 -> 143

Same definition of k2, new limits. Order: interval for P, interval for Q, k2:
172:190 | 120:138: 1.04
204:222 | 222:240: 0.79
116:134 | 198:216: 0.72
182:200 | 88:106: 1.05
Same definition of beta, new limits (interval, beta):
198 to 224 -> 7.2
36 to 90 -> 1.9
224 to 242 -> 5.3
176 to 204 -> 1.5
